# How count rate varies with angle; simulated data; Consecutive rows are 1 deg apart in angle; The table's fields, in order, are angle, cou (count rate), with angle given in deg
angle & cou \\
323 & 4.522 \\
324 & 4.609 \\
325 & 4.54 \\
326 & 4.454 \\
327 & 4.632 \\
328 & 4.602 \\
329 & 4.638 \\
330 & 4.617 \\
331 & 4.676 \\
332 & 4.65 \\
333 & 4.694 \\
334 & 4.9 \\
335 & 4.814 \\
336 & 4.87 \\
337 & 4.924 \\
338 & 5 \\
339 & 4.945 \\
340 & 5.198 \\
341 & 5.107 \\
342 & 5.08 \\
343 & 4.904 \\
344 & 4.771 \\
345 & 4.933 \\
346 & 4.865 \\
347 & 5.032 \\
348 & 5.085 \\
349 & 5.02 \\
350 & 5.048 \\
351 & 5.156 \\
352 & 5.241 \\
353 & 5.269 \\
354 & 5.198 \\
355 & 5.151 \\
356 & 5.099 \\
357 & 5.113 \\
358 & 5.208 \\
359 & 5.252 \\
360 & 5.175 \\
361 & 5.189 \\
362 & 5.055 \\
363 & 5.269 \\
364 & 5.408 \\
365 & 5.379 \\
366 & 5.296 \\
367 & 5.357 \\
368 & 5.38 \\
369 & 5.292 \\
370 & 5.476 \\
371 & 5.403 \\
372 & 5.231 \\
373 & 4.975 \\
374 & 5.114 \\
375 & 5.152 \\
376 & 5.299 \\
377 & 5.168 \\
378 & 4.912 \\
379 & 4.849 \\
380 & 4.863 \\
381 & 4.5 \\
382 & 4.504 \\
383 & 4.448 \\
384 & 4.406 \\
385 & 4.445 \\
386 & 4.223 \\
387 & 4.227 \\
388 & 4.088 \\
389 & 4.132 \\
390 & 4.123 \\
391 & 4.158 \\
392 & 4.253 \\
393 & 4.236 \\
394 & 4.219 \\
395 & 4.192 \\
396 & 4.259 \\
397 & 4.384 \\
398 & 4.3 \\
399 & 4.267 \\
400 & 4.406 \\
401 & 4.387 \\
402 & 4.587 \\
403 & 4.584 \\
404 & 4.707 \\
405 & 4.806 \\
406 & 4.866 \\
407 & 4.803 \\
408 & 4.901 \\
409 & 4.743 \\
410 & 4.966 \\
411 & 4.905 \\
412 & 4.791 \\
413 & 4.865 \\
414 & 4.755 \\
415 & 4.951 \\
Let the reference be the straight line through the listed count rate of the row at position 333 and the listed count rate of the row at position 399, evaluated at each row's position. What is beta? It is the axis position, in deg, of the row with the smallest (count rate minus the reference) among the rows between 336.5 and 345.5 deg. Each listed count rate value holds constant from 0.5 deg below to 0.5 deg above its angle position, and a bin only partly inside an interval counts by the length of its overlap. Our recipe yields 344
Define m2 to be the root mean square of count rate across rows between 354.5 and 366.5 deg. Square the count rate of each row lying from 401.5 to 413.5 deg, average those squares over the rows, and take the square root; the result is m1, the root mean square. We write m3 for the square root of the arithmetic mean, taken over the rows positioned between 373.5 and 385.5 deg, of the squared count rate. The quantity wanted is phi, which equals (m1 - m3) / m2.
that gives 0.00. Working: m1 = 4.8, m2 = 5.2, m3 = 4.8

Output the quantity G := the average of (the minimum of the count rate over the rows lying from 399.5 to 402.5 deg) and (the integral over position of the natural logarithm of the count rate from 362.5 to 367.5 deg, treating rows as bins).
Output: 6.4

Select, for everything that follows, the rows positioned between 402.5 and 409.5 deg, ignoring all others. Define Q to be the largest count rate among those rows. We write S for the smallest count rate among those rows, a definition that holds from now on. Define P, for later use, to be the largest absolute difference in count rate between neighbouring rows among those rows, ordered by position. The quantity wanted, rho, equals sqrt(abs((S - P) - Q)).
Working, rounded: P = 0.158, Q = 4.901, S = 4.584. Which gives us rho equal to 0.69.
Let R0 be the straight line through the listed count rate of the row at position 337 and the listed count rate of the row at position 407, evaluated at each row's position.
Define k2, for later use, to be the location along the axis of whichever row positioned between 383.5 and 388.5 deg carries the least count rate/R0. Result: 388 deg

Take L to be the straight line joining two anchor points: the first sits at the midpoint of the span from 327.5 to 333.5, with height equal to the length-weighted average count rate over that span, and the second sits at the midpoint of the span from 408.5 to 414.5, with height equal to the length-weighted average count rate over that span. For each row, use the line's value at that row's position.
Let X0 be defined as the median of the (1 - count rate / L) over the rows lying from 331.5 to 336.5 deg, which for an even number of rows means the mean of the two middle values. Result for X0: -0.03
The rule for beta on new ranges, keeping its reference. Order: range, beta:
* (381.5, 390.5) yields 388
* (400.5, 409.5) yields 401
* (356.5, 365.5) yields 362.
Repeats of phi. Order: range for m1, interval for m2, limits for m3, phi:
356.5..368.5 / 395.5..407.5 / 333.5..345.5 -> 0.07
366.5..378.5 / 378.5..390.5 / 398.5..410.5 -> 0.13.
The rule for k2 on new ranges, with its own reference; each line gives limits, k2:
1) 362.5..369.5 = 363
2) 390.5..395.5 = 391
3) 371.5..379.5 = 379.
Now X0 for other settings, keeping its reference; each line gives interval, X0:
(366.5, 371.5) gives -0.14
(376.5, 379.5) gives -0.03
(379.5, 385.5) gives 0.06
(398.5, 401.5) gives 0.09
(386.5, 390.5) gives 0.14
